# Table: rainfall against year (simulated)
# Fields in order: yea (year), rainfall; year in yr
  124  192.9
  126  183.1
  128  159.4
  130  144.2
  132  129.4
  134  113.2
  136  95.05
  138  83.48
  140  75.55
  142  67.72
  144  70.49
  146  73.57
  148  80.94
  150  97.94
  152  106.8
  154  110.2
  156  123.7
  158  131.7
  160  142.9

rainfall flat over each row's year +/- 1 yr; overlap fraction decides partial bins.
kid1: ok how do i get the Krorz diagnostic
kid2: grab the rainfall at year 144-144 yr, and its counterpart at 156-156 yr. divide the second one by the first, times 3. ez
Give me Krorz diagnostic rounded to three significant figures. 5.26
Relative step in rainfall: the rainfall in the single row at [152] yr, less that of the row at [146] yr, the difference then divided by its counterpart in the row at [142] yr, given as 0.491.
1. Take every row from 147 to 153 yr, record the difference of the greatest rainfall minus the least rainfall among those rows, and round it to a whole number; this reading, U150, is 26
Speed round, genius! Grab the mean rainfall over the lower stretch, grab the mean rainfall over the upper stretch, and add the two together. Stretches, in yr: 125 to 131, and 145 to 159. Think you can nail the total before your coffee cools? 266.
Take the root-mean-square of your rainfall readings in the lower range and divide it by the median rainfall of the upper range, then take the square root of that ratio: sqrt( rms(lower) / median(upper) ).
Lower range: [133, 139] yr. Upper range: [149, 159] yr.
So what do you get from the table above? 0.94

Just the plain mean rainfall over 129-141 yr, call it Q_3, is 107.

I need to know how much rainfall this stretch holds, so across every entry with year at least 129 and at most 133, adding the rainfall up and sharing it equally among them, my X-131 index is 137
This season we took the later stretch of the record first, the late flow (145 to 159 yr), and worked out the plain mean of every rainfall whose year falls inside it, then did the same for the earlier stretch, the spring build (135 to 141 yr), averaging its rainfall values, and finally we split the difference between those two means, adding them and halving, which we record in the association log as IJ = 94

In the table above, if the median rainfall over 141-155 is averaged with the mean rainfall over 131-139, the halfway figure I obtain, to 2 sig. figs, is 93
